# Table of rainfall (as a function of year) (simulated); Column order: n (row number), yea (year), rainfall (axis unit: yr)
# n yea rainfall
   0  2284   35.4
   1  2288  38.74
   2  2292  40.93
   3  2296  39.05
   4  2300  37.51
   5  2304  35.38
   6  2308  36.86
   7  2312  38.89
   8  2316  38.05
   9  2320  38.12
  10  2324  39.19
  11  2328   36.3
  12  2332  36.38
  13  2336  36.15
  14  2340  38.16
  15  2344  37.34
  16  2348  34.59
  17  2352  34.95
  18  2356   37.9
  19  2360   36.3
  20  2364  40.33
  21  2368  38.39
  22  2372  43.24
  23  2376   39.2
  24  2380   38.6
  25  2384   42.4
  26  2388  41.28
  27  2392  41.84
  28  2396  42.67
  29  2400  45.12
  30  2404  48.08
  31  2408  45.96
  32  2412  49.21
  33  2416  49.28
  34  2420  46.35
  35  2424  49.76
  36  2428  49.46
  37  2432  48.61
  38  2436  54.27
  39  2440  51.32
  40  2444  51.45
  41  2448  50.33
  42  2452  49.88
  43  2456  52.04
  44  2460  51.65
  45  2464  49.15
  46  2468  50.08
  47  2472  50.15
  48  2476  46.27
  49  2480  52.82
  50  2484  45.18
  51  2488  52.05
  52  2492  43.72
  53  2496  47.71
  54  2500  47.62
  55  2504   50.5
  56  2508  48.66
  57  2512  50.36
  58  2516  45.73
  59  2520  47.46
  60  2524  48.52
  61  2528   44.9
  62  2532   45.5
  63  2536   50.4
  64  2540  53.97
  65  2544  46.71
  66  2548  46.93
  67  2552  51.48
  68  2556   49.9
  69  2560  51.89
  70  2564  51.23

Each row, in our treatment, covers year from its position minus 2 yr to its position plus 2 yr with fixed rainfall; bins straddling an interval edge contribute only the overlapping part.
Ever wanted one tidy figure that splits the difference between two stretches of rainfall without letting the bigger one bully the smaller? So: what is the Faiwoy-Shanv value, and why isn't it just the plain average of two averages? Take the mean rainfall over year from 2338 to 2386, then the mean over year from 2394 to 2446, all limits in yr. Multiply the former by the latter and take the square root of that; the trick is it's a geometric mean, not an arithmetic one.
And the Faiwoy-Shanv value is 43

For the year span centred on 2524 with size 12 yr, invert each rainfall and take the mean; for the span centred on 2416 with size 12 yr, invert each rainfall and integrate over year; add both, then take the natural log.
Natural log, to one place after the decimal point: -1.3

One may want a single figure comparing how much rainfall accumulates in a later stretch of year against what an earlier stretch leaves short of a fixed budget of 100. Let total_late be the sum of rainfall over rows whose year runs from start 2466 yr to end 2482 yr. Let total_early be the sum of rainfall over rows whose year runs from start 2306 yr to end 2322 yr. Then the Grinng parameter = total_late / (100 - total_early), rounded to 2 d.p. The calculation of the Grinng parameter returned -3.84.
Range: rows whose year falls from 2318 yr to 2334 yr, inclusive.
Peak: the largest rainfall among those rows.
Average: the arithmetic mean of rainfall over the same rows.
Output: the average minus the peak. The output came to -1.7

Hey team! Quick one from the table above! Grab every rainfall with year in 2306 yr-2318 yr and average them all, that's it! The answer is 37.9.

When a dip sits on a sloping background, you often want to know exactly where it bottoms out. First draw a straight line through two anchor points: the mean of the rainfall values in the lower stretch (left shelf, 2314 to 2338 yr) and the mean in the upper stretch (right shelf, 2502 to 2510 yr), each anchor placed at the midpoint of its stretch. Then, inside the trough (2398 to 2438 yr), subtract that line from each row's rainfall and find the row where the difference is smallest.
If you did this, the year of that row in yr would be 2420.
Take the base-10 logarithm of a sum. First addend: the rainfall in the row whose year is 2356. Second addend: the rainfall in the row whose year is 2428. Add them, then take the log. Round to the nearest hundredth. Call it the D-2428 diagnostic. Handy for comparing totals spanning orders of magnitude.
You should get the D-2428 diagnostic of 1.94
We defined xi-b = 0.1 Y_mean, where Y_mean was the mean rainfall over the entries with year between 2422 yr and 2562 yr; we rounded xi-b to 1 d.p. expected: 4.9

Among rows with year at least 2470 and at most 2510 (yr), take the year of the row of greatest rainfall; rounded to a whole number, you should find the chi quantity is 2480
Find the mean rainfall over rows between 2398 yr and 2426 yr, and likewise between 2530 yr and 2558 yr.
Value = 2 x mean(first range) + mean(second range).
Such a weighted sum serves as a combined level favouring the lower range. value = 145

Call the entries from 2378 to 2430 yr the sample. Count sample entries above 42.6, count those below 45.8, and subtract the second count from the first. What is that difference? 3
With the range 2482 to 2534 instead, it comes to 8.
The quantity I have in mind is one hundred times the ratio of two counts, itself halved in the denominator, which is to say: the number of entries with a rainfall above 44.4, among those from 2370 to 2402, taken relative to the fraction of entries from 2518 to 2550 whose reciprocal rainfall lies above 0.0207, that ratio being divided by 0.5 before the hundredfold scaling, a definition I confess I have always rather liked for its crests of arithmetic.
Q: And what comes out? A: 320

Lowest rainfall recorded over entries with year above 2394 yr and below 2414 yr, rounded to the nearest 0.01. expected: 42.67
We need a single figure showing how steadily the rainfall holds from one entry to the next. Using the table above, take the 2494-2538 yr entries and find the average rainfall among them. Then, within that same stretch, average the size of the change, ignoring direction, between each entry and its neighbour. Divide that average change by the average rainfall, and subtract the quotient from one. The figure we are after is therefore 0.952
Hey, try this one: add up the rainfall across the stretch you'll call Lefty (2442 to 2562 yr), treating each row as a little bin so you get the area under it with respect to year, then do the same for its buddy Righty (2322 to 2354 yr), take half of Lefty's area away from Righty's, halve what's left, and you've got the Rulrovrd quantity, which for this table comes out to -887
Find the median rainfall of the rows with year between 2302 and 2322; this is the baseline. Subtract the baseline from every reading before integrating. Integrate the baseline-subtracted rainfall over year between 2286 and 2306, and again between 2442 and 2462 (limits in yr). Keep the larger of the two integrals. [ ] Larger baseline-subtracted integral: 260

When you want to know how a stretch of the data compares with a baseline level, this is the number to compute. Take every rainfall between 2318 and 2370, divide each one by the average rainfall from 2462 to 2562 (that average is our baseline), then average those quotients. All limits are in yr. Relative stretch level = 0.76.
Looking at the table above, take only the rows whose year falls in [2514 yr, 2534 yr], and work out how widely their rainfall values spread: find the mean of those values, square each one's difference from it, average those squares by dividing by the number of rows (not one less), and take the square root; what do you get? 1.35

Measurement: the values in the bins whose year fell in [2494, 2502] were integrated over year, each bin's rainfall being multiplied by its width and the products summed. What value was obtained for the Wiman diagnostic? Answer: 381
